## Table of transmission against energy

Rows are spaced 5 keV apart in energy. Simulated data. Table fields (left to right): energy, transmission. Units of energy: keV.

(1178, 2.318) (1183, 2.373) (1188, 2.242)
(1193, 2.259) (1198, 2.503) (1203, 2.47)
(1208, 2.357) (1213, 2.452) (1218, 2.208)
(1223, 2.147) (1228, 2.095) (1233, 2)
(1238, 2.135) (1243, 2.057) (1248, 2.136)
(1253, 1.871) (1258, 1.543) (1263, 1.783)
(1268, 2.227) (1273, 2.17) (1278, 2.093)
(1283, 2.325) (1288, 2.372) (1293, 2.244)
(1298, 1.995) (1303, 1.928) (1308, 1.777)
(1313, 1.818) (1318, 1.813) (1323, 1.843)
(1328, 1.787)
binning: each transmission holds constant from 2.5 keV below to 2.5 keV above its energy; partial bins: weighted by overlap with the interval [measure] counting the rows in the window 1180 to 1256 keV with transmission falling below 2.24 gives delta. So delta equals 8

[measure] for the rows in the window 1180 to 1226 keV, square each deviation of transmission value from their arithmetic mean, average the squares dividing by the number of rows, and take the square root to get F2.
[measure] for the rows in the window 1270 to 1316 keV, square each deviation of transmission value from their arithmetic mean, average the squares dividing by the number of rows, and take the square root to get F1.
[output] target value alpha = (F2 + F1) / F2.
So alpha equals 2.70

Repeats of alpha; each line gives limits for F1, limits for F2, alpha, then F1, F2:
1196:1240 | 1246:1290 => 1.68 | 0.175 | 0.257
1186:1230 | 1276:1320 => 1.65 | 0.140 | 0.216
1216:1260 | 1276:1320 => 1.89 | 0.193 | 0.216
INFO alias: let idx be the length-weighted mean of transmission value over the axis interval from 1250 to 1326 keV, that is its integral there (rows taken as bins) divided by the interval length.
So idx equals 1.99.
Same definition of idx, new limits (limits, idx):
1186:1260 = 2.17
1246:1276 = 1.95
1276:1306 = 2.15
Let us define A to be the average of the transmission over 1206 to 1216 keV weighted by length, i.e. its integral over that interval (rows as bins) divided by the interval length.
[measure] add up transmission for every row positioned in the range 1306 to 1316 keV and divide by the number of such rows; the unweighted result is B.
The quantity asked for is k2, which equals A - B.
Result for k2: 0.60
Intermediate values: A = 2.4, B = 1.80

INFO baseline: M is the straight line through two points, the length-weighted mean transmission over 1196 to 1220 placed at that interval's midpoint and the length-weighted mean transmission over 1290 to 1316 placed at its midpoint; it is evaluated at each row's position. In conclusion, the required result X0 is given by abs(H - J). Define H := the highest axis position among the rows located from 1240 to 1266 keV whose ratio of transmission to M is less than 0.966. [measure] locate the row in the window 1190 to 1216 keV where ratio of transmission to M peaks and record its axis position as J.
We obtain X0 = 50 keV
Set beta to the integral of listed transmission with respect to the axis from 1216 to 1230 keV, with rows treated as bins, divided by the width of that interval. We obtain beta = 2.1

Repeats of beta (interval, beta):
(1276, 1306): 2.2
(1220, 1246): 2.1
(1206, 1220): 2.3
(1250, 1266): 1.8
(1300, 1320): 1.8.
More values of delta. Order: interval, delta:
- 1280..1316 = 4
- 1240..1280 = 8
